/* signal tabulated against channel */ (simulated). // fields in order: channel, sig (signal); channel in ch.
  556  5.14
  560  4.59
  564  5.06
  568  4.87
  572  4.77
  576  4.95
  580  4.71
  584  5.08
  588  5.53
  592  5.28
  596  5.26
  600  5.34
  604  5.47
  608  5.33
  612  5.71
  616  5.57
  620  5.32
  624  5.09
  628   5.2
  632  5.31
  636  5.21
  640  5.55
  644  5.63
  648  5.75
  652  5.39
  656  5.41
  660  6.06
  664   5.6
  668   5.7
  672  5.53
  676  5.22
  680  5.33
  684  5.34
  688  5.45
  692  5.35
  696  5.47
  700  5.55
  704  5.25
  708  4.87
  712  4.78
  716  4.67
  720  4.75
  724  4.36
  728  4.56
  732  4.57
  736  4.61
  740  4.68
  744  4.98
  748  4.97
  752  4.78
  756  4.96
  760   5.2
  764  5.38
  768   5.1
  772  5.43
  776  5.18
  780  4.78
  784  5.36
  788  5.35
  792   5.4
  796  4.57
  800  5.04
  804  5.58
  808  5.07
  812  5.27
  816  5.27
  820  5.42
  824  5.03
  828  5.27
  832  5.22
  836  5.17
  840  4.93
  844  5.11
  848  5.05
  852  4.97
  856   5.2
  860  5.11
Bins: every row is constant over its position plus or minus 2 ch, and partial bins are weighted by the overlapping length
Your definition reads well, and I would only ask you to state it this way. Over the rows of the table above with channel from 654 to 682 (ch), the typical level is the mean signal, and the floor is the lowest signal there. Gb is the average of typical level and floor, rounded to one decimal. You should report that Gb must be 5.4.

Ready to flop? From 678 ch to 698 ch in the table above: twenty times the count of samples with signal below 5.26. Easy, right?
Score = 0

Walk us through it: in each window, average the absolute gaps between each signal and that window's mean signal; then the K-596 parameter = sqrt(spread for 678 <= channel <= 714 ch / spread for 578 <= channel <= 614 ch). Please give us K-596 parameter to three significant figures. 1.01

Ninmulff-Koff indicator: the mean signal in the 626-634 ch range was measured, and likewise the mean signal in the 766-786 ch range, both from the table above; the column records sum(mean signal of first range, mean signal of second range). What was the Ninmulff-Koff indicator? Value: 10.4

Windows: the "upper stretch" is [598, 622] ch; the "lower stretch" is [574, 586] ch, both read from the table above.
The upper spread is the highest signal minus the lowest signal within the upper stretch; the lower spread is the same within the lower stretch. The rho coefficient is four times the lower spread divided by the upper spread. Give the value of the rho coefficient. 3.8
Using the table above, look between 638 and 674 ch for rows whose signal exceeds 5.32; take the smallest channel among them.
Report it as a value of 640 ch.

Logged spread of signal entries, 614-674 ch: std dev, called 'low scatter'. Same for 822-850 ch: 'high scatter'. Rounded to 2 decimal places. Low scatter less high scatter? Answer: 0.13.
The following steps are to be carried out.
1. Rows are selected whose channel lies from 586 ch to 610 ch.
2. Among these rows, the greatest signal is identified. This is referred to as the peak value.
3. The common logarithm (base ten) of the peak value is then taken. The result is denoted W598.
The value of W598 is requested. 0.743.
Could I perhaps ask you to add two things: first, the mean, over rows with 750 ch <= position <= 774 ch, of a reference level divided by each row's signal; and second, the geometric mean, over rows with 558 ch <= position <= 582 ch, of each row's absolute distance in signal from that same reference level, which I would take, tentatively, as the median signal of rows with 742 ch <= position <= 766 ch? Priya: 1.10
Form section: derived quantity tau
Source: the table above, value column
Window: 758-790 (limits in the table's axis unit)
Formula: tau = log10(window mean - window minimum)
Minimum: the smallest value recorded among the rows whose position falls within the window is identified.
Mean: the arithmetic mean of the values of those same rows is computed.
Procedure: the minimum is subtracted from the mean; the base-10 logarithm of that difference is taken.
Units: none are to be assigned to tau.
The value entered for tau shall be -0.35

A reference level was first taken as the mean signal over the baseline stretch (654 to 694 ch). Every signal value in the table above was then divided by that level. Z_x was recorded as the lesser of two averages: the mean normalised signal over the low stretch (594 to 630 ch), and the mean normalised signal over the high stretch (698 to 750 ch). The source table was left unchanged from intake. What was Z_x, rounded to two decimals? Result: 0.88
